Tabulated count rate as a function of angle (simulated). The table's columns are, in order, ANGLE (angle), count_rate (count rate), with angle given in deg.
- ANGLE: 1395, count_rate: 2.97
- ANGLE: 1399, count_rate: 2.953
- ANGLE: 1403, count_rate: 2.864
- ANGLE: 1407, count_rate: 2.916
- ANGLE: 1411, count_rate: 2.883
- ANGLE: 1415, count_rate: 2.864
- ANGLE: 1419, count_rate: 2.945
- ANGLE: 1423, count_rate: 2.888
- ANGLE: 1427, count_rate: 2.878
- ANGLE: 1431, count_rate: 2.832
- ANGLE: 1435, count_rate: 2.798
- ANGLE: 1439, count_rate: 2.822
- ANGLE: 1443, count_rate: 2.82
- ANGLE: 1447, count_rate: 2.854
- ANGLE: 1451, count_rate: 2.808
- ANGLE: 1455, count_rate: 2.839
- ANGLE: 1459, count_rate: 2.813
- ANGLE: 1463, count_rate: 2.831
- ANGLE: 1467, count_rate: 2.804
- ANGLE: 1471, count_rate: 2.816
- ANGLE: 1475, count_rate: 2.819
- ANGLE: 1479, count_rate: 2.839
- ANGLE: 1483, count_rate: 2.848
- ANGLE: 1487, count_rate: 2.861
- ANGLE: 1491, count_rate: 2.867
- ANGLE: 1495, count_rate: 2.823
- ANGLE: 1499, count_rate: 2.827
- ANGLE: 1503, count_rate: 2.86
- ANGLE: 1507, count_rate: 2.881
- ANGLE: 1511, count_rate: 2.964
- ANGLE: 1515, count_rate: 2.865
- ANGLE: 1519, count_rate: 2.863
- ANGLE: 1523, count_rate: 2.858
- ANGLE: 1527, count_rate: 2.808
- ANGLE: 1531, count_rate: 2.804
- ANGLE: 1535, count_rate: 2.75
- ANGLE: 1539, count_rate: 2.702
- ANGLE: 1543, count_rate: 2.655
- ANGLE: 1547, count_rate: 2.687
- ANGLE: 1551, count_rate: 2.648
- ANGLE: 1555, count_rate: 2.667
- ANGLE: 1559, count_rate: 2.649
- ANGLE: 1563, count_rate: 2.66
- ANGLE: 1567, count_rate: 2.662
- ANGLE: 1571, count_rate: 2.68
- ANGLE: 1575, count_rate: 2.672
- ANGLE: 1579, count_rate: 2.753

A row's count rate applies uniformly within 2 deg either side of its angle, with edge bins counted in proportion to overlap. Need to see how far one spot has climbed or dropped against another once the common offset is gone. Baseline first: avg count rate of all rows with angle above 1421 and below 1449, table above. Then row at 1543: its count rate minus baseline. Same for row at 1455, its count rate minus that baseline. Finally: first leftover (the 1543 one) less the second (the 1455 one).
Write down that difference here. -0.18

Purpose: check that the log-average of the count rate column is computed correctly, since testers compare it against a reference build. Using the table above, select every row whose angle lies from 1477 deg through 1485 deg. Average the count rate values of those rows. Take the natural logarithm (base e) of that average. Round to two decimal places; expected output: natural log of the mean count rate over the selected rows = 1.05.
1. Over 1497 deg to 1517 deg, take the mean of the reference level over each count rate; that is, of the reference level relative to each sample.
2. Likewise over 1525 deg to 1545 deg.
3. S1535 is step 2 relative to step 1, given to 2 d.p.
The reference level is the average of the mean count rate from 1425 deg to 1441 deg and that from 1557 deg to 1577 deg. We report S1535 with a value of 1.05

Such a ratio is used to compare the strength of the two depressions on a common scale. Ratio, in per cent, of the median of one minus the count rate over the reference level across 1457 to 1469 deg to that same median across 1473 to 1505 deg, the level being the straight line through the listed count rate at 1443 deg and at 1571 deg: 15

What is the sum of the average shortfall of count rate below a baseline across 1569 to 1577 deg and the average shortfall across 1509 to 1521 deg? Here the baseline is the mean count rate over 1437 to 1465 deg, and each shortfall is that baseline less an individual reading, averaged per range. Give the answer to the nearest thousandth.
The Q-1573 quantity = 0.080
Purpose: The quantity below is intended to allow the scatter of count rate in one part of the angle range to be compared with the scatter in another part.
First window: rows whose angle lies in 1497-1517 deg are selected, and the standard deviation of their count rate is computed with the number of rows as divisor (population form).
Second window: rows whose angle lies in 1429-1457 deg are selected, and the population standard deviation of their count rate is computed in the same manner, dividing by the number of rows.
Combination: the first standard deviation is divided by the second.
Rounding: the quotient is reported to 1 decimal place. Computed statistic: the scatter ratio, 2.6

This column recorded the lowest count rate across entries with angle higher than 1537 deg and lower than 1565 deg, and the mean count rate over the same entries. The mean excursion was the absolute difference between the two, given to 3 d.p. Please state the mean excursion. 0.019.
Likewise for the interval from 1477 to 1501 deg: 0.021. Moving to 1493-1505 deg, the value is 0.014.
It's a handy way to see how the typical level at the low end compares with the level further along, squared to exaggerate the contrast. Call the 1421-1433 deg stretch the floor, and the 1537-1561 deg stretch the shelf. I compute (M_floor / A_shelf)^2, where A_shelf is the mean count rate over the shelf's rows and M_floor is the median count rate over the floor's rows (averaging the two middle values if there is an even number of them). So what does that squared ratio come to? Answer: 1.16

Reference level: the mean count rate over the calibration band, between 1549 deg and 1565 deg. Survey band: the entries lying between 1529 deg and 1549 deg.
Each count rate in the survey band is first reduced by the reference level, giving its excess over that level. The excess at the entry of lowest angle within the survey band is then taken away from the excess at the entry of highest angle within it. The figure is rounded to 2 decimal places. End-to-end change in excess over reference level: -0.12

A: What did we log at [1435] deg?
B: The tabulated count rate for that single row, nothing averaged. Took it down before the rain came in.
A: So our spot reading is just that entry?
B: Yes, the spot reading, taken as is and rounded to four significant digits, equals 2.798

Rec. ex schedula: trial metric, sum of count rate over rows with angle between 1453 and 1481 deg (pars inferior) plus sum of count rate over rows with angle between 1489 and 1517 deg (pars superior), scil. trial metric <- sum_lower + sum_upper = 39.8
